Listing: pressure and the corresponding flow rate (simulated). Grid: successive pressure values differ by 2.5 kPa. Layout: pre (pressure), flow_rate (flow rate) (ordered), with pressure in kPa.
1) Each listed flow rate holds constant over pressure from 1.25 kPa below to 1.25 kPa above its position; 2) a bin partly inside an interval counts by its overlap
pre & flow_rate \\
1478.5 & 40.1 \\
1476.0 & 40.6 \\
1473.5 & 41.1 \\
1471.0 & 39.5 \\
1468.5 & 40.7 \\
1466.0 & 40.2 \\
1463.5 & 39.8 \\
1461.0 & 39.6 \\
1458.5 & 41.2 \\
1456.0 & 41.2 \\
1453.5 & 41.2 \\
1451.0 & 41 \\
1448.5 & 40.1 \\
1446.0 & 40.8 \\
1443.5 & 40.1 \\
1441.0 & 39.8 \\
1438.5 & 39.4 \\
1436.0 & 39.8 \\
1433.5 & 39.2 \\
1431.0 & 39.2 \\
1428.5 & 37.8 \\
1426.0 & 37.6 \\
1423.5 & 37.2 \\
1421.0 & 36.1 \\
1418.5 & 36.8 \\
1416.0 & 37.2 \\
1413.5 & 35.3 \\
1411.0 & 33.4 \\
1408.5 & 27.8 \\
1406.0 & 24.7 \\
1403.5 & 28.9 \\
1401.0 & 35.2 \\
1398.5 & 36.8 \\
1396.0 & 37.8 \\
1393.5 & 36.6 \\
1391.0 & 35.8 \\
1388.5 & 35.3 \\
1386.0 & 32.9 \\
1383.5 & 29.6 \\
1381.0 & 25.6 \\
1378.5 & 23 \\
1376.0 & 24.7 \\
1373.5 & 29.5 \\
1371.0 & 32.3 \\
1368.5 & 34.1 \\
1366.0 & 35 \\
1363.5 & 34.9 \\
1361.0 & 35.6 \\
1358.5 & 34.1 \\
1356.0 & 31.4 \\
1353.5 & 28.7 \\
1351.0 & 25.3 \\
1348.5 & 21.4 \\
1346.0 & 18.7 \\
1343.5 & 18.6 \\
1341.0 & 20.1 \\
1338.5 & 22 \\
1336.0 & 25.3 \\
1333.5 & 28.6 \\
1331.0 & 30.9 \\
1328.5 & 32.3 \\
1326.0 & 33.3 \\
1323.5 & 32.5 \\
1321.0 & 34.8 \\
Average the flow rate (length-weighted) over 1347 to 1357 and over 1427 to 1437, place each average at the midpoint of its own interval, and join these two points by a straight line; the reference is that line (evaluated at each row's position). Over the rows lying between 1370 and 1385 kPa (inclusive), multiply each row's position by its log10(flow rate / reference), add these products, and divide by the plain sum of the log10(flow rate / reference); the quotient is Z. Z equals 1379.9 kPa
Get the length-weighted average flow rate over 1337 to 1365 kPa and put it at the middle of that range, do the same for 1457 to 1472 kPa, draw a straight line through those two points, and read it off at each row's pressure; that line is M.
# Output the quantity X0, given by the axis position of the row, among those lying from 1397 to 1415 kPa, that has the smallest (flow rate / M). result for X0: 1406.0 kPa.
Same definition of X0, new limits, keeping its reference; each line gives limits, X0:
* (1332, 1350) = 1346.0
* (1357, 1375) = 1373.5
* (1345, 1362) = 1346.0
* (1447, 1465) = 1463.5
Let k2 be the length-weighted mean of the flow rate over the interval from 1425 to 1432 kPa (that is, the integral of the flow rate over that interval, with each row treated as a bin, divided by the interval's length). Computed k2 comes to 38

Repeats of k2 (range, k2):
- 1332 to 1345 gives 23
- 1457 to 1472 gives 40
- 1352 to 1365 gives 33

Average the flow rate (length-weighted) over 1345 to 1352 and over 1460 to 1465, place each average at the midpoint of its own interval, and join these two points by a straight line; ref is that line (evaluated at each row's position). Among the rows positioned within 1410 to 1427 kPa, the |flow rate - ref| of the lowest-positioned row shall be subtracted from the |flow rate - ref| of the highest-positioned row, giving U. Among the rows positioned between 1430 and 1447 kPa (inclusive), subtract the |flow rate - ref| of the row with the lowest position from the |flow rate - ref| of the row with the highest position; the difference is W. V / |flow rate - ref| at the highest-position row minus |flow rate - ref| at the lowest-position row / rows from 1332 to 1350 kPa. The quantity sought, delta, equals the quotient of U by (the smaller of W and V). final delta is -0.2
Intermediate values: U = 1.8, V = -9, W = -0.8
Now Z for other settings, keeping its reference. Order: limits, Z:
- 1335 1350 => 1344.6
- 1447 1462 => 1456.5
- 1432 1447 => 1442.7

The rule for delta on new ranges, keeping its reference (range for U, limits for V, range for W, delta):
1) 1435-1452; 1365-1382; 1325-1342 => 0.1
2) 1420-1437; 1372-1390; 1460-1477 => 1.2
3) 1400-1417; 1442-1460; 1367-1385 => 0.1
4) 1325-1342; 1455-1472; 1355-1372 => 10.0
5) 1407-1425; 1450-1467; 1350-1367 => -0.1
